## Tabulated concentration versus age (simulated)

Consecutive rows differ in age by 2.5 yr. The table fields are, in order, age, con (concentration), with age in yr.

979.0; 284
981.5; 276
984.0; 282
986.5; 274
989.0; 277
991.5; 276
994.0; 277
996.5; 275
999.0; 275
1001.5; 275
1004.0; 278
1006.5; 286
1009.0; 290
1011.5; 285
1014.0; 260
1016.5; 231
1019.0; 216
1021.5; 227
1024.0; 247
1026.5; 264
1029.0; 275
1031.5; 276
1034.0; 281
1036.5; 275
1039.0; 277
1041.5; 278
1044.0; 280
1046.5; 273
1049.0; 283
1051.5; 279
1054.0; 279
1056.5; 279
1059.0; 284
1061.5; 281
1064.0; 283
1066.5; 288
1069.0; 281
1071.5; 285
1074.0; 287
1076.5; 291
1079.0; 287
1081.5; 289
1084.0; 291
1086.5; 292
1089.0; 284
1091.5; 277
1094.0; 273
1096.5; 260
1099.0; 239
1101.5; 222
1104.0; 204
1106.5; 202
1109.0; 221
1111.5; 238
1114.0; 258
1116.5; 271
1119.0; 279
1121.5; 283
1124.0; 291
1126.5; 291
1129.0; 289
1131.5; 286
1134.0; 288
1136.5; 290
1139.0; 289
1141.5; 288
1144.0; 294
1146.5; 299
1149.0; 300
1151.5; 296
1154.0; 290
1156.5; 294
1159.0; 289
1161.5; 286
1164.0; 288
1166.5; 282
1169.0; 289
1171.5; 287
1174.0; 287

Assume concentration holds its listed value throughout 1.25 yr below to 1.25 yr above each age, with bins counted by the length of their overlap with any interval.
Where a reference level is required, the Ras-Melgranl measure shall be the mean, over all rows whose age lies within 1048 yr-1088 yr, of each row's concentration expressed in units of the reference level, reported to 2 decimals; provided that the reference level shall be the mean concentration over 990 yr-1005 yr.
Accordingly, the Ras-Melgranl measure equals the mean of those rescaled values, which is 1.03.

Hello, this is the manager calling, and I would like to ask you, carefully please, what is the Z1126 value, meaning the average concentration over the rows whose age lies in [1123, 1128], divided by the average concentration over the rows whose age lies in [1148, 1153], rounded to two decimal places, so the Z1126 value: 0.98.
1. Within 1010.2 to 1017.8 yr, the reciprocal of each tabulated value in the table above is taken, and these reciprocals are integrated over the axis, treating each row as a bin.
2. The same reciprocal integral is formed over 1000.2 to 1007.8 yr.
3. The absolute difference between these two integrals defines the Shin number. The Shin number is 0.0024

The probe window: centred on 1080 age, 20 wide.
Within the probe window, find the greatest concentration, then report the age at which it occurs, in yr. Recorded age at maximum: 1086.5 yr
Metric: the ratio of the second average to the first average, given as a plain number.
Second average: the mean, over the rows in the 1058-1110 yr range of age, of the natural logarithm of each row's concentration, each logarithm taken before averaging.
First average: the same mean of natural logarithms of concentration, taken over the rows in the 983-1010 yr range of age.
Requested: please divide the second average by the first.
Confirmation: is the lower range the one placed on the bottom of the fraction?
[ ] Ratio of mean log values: 0.99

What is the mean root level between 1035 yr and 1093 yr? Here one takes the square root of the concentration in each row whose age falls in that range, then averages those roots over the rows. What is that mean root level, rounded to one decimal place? 16.8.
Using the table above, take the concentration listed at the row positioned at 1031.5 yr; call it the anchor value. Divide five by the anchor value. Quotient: 0.0181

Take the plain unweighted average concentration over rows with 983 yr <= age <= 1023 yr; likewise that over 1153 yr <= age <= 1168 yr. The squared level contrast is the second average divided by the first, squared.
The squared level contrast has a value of 1.16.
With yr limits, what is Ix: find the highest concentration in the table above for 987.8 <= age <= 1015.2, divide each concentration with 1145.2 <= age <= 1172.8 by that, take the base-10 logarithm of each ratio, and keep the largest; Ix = 0.015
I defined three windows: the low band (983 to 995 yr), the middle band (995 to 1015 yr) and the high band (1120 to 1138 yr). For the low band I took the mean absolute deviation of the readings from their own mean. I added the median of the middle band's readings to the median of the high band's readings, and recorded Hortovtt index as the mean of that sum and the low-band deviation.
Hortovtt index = 284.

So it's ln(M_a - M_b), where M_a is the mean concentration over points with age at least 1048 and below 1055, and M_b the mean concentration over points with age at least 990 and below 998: 1.5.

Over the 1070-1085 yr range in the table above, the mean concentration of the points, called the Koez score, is 288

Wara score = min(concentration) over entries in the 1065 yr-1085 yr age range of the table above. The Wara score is 281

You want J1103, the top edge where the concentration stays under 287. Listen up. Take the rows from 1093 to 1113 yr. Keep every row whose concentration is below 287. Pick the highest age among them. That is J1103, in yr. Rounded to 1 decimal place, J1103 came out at 1111.5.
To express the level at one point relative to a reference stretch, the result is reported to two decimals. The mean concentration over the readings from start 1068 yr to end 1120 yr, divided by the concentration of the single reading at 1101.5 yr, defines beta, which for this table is 1.19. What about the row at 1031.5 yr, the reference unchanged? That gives 0.95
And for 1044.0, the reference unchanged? 0.94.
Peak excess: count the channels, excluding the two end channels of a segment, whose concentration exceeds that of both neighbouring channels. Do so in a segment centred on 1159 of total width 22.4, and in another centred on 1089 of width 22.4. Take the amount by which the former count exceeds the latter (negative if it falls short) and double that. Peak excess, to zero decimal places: 2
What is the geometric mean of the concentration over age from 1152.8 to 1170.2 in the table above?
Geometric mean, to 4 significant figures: 288.3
